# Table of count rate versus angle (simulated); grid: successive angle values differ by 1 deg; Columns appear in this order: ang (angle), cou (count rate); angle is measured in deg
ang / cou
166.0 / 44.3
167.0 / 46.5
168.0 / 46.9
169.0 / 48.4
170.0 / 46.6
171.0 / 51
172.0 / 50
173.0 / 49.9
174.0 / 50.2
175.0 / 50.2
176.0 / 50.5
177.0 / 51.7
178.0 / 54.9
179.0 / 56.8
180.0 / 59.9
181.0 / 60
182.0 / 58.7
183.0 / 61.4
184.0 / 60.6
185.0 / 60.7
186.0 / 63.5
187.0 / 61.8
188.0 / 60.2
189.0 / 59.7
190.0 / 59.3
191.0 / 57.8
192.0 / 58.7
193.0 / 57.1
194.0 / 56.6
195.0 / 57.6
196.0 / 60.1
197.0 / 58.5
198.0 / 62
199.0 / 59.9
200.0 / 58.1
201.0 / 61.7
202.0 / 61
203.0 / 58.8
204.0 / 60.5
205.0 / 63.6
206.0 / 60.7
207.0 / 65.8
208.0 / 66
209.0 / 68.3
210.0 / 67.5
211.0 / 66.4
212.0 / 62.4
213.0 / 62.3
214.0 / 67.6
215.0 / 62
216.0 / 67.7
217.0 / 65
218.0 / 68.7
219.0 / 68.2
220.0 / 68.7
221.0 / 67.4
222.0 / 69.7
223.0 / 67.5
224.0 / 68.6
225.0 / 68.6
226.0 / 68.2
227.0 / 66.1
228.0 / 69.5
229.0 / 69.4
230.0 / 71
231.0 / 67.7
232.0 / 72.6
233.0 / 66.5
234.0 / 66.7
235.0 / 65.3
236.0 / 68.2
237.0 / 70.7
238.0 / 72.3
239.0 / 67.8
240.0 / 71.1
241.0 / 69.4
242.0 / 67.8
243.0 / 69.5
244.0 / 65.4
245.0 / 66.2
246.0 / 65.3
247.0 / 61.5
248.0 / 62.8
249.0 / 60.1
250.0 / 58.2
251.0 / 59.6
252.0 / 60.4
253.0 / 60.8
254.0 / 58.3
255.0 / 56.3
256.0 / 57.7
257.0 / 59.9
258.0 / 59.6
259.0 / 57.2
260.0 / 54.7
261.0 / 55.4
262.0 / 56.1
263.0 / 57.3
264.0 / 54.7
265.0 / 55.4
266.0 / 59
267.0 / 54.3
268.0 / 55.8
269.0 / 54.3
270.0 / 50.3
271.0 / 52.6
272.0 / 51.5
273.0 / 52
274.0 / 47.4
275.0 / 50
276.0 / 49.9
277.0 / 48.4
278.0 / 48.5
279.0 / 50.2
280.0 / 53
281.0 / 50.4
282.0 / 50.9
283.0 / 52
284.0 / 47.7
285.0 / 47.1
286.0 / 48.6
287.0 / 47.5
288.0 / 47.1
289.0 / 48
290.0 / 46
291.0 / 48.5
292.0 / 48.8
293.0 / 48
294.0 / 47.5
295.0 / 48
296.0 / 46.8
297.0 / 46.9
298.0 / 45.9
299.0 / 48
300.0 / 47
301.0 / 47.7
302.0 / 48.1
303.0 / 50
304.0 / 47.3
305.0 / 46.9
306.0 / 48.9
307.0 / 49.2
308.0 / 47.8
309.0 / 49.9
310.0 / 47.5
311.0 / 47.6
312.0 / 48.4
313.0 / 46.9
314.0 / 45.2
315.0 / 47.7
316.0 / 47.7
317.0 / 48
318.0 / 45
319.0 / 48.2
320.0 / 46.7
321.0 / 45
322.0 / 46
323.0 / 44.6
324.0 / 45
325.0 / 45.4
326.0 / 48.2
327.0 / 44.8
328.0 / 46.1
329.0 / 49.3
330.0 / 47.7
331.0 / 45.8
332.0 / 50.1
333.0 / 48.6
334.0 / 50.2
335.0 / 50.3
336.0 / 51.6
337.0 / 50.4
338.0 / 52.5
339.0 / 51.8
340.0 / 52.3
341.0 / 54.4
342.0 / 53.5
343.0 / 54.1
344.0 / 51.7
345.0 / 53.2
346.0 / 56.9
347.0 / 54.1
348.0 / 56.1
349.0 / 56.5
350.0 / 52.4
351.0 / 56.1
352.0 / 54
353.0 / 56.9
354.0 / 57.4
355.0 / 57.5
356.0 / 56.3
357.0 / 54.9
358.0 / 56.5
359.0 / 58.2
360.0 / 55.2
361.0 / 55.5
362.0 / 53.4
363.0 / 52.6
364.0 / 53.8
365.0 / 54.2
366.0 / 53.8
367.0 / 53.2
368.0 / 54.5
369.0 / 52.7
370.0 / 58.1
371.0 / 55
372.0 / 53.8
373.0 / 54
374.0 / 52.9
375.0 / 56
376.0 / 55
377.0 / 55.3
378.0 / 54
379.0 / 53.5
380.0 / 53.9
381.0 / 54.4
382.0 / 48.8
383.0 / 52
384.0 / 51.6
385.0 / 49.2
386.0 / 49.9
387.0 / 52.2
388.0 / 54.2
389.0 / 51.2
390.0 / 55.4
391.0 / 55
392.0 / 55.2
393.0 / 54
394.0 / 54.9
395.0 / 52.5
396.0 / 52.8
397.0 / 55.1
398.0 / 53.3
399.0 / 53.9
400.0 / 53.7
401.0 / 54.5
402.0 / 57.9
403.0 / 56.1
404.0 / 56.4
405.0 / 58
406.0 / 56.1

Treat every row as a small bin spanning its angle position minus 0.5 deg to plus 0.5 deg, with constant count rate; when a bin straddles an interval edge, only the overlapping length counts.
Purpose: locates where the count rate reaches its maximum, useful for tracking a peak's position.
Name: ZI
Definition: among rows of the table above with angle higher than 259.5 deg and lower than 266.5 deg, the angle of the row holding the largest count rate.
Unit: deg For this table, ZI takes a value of 266.0 deg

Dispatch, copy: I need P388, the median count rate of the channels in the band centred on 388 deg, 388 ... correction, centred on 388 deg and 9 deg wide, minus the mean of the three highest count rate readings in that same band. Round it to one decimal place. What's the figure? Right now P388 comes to -3.0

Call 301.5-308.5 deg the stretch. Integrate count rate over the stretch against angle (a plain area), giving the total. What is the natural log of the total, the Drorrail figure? 5.82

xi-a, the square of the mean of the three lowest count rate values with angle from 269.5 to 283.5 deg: 2314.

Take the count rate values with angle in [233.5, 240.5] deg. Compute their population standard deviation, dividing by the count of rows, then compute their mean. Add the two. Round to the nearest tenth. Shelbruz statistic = 71.2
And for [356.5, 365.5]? 56.5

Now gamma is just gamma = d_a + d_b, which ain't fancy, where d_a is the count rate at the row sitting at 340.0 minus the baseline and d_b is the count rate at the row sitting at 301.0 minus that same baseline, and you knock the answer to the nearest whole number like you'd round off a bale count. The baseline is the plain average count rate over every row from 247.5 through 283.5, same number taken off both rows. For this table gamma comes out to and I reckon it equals -10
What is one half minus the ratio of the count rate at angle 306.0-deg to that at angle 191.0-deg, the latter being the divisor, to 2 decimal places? -0.35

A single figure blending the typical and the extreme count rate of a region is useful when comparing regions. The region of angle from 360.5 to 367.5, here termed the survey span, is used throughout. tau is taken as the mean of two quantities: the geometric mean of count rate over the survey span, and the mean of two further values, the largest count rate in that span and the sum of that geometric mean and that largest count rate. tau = 68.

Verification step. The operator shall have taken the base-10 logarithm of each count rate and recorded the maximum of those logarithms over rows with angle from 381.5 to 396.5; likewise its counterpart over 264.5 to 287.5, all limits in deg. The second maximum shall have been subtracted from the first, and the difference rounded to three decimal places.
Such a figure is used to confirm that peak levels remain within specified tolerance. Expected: -0.027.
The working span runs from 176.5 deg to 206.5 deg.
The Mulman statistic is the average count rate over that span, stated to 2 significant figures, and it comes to 59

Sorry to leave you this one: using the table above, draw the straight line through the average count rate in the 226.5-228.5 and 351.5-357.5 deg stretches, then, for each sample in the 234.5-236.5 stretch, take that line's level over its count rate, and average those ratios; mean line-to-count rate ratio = 1.01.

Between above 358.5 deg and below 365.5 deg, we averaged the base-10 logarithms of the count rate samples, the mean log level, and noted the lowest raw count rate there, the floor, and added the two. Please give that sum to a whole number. 54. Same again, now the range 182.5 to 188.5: 62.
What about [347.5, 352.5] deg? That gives 54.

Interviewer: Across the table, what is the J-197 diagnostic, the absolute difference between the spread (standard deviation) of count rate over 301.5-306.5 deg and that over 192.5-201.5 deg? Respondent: 0.7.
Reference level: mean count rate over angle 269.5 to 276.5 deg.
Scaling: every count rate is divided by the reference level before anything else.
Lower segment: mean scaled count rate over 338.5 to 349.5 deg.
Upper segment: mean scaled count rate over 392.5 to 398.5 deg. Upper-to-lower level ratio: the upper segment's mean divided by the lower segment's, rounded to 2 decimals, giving 0.99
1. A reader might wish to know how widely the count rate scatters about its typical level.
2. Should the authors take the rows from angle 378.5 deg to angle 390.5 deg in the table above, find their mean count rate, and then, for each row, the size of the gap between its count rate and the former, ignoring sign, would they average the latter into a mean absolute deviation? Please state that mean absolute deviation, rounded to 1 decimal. 1.7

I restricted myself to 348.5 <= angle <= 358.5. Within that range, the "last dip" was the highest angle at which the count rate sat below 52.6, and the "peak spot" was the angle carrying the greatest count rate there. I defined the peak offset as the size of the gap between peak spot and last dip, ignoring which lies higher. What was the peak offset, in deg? 5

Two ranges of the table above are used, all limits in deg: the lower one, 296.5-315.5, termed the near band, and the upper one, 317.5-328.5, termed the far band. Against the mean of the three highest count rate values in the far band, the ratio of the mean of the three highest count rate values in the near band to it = 1.04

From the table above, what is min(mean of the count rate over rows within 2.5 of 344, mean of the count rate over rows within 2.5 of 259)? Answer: 53.9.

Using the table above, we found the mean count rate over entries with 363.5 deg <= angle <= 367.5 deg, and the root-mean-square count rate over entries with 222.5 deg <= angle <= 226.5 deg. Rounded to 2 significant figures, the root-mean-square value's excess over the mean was 14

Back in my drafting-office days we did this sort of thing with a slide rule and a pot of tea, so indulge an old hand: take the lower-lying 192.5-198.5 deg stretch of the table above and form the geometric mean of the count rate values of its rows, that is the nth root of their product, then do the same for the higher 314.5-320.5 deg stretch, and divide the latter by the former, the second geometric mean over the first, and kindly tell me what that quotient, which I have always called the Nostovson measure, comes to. 0.81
